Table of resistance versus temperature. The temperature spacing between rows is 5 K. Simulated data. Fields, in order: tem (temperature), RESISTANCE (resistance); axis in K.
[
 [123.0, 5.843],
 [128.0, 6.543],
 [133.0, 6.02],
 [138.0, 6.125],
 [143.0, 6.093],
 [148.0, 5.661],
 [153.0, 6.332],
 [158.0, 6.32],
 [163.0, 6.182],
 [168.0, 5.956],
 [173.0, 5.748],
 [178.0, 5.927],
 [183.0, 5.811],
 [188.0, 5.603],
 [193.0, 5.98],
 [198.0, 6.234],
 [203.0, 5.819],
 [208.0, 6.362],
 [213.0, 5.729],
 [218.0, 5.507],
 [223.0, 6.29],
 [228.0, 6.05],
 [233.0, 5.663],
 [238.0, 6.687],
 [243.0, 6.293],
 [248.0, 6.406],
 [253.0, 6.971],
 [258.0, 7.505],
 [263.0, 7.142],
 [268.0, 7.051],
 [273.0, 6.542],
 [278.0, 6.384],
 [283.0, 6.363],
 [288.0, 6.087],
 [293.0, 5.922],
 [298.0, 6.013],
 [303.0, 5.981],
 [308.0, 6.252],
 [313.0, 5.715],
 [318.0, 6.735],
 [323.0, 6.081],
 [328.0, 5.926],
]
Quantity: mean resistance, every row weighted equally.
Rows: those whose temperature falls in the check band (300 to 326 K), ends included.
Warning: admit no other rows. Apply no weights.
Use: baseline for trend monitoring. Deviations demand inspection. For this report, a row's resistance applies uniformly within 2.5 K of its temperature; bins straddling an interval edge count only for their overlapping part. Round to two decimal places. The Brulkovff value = 6.15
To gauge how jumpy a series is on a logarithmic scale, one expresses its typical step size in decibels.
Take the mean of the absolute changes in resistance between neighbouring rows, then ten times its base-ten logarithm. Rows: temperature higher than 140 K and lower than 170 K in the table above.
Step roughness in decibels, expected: -5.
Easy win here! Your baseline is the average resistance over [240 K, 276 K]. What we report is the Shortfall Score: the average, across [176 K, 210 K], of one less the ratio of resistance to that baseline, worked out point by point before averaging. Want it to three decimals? 0.129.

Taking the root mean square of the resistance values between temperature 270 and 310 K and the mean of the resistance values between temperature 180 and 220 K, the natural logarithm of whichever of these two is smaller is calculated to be 1.77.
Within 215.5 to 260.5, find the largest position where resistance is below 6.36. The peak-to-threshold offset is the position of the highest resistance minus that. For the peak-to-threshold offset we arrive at 15 K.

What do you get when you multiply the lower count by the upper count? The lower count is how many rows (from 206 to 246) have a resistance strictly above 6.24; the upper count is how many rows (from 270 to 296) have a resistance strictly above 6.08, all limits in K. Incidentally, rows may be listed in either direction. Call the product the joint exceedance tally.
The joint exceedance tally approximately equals 16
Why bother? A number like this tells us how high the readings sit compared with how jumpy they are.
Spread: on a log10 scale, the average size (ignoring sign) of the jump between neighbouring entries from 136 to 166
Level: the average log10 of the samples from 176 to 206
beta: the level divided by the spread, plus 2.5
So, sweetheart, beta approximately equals 44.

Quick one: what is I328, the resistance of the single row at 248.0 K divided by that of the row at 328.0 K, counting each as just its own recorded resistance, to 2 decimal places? 1.08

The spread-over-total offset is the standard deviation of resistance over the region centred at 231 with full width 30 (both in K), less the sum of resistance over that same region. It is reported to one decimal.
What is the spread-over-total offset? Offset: -36.1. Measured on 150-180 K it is -36.2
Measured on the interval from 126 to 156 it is -36.5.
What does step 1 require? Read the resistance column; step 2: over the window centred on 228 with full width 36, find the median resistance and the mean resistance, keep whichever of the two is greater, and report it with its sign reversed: -6.05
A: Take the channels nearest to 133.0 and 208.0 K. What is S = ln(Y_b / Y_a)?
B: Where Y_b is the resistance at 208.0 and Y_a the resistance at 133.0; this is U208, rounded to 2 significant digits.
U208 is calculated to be 0.055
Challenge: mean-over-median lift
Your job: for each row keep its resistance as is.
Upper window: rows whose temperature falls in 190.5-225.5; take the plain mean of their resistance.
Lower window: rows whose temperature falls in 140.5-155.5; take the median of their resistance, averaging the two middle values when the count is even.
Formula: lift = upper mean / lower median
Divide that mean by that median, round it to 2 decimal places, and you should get 0.98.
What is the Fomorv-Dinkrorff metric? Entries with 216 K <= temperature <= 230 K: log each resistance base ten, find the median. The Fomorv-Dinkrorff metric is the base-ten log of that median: -0.107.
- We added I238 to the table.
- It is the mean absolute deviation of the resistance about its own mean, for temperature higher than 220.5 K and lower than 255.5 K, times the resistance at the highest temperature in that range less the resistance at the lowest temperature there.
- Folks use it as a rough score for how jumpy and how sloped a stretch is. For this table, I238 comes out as 0.20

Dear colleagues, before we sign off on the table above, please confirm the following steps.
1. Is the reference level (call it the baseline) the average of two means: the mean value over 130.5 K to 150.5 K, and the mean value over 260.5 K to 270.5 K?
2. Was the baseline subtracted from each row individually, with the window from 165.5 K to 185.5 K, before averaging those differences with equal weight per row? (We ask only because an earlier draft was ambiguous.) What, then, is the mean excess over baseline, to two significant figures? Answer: -0.68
